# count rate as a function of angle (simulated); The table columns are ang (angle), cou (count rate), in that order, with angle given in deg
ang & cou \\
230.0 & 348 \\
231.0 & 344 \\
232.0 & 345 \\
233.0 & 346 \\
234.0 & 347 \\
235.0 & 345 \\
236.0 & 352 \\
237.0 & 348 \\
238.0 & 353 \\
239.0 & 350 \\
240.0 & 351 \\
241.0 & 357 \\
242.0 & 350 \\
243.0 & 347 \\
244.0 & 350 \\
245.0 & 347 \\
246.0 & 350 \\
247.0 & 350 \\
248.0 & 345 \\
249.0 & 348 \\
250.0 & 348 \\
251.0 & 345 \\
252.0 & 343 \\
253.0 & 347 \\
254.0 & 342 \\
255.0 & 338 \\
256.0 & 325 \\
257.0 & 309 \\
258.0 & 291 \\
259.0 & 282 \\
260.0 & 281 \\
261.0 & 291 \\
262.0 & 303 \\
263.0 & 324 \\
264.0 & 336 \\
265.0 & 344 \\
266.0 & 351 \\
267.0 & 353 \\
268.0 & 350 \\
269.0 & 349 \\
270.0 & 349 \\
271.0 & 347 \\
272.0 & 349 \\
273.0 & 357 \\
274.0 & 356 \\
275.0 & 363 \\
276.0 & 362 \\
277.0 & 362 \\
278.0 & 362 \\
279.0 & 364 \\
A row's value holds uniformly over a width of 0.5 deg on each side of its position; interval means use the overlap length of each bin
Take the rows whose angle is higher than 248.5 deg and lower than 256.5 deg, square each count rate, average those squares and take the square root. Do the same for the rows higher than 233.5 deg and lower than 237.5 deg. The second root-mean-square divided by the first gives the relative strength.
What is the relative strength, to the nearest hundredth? 1.02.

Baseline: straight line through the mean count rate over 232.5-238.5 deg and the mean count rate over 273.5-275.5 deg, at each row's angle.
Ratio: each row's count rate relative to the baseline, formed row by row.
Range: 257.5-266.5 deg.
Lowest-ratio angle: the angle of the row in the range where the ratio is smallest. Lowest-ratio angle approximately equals 260.0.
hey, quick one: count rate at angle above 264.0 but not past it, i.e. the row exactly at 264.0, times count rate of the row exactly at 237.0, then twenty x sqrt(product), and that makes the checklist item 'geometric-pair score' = 6839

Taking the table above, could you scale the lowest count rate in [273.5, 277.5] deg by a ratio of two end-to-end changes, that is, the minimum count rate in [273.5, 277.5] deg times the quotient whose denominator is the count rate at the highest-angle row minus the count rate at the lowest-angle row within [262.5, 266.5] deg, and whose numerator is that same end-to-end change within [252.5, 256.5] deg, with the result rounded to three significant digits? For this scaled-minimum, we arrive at -290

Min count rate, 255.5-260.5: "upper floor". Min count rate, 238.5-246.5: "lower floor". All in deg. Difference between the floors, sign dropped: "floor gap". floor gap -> 66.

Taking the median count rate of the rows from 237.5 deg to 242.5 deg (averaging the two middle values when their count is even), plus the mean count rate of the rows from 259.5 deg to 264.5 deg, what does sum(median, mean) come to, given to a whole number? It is 658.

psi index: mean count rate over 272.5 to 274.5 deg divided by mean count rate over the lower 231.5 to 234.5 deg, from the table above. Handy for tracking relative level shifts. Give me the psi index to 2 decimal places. 1.03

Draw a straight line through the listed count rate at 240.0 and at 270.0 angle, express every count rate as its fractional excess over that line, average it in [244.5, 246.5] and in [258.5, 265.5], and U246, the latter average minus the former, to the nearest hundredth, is -0.11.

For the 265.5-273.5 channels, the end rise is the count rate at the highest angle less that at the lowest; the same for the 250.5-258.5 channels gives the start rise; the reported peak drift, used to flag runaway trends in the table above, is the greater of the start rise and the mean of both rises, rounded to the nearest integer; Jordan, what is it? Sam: -24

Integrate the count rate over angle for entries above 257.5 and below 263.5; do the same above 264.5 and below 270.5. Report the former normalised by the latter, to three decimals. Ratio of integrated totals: 0.845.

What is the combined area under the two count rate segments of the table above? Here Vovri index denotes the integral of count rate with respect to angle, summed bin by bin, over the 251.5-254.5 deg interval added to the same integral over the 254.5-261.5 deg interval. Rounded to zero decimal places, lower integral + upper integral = 3149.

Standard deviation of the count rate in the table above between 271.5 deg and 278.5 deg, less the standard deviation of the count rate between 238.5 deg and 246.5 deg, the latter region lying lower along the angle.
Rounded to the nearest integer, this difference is 2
